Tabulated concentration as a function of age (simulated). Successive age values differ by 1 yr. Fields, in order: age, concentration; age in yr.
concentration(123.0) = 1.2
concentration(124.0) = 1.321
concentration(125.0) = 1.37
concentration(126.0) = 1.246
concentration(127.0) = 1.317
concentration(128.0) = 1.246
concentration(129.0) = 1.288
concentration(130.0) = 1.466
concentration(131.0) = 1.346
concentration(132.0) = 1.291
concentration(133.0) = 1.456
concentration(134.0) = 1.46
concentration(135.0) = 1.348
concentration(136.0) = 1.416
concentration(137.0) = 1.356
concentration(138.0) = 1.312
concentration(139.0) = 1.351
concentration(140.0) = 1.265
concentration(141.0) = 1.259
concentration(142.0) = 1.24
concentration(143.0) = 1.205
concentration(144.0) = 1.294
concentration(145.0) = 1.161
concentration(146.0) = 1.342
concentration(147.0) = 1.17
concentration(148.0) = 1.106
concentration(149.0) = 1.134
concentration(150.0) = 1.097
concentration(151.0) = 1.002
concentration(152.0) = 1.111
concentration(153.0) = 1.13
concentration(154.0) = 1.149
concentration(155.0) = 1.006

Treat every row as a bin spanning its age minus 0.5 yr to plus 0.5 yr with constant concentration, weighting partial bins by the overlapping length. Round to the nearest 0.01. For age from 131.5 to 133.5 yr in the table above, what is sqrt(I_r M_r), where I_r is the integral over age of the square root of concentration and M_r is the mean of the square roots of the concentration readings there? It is 1.66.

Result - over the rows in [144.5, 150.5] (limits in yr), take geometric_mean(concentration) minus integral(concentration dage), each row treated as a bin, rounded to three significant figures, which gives -5.84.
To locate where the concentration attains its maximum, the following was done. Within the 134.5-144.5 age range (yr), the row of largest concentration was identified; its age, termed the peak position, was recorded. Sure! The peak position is 136.0 yr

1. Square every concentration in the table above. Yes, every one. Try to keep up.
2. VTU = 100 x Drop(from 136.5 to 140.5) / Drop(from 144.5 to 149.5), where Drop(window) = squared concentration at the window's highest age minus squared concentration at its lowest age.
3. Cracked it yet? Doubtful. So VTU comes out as 385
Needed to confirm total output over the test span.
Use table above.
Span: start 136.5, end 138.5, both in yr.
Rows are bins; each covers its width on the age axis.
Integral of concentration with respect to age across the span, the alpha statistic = 2.67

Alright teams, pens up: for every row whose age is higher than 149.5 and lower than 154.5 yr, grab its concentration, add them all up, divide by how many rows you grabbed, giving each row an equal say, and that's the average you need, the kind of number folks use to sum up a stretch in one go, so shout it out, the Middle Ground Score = 1.10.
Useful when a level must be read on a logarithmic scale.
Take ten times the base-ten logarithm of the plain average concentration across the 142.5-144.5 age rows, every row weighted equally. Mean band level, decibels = 1.0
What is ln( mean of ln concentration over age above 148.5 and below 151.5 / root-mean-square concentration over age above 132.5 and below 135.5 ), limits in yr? -2.96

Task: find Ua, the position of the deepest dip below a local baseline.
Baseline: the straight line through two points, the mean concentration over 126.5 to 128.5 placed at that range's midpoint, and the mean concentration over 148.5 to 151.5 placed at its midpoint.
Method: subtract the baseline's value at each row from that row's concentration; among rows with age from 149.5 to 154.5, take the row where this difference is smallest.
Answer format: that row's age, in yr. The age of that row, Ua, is 151.0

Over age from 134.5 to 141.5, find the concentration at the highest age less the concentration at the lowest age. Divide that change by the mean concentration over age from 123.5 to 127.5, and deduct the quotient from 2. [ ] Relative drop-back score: 2.07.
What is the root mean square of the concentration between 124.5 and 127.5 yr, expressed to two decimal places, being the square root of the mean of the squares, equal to 1.31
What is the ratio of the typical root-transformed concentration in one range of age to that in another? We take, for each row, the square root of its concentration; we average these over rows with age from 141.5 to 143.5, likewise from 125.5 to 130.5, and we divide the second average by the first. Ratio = 1.04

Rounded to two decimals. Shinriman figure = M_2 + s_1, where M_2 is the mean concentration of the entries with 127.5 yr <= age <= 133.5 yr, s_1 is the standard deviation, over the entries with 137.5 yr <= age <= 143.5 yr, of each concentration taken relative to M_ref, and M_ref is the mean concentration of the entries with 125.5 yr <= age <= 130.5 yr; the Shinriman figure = 1.40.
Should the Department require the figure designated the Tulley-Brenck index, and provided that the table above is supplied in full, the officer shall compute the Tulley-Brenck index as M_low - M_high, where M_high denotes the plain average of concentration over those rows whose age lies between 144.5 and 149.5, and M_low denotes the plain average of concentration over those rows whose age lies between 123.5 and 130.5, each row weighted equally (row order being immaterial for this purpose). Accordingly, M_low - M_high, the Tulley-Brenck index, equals 0.14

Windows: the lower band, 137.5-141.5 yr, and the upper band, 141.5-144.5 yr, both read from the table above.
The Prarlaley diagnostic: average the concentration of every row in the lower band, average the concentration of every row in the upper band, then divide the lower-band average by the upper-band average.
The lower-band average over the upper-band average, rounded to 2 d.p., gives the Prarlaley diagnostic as 1.04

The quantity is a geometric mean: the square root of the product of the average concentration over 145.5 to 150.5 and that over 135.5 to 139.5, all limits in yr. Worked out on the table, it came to 1.26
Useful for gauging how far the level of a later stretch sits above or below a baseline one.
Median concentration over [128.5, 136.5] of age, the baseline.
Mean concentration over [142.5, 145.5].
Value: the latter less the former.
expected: -0.16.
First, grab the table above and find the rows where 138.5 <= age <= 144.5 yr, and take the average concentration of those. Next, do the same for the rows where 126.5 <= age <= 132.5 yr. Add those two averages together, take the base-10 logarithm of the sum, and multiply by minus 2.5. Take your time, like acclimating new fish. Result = -1.04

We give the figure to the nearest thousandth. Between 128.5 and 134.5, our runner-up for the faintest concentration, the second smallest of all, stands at 1.291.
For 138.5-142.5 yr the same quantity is 1.259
